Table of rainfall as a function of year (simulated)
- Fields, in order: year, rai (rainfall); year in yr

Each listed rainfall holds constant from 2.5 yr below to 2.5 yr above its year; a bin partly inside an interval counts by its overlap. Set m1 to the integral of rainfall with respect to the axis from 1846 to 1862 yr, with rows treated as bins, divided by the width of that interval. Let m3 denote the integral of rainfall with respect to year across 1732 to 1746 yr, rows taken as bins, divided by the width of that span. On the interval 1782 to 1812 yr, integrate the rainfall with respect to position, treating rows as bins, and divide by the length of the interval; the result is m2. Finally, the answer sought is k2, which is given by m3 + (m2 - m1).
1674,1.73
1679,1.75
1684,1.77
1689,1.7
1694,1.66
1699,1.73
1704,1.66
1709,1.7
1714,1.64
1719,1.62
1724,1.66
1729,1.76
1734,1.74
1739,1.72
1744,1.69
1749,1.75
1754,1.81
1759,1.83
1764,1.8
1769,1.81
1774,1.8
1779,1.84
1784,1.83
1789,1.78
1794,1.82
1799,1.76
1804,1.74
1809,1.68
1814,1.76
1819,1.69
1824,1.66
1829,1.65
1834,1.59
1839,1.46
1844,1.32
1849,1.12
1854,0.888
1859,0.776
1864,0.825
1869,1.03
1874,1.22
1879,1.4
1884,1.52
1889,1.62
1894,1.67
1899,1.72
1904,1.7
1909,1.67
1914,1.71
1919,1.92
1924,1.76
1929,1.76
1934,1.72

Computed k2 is 2.55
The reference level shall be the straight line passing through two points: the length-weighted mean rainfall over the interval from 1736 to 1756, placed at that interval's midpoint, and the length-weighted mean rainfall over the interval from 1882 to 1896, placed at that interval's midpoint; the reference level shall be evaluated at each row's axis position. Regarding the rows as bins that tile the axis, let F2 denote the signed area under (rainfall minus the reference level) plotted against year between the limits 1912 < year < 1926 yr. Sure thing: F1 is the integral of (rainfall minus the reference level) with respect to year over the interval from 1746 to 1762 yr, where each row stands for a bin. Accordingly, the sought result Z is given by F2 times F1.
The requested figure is 3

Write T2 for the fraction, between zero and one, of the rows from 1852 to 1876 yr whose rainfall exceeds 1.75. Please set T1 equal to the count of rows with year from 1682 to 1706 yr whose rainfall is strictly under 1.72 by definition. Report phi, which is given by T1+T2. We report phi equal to 3.0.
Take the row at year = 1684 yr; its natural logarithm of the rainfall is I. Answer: 0.57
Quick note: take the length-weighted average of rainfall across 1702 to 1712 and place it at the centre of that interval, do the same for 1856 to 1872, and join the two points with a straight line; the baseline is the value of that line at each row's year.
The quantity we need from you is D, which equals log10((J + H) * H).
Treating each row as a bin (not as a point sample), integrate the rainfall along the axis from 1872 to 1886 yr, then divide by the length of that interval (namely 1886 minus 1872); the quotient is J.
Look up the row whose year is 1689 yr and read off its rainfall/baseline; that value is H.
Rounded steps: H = 0.96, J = 1.38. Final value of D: 0.4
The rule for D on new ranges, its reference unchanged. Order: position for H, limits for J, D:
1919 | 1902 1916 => 1.2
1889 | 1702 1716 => 0.9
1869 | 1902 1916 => 0.5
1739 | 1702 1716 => 0.5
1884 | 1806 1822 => 0.8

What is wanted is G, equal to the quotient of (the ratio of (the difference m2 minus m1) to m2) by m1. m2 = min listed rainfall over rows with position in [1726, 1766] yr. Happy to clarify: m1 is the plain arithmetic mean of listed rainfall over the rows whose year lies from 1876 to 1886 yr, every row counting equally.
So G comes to 0.09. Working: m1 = 1.46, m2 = 1.69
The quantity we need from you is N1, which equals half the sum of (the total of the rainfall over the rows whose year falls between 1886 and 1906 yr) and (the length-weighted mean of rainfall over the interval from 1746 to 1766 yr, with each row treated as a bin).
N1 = 4.25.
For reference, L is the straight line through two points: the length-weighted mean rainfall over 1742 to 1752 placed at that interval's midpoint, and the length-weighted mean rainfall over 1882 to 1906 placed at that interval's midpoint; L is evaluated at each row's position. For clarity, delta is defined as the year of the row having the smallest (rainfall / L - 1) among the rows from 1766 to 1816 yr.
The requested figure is 1809 yr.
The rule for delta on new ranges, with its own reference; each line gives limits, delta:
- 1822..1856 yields 1854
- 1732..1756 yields 1744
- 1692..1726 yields 1719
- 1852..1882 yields 1859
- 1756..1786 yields 1764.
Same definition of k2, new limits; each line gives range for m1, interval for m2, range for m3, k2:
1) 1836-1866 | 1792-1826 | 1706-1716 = 2.32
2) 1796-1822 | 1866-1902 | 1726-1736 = 1.47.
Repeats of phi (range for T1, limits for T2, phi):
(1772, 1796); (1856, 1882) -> 0.0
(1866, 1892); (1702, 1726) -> 5.0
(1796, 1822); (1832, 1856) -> 2.0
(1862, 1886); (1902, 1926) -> 5.4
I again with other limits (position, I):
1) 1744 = 0.52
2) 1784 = 0.60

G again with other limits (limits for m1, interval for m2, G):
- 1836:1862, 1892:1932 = 0.30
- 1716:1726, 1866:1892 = -0.36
